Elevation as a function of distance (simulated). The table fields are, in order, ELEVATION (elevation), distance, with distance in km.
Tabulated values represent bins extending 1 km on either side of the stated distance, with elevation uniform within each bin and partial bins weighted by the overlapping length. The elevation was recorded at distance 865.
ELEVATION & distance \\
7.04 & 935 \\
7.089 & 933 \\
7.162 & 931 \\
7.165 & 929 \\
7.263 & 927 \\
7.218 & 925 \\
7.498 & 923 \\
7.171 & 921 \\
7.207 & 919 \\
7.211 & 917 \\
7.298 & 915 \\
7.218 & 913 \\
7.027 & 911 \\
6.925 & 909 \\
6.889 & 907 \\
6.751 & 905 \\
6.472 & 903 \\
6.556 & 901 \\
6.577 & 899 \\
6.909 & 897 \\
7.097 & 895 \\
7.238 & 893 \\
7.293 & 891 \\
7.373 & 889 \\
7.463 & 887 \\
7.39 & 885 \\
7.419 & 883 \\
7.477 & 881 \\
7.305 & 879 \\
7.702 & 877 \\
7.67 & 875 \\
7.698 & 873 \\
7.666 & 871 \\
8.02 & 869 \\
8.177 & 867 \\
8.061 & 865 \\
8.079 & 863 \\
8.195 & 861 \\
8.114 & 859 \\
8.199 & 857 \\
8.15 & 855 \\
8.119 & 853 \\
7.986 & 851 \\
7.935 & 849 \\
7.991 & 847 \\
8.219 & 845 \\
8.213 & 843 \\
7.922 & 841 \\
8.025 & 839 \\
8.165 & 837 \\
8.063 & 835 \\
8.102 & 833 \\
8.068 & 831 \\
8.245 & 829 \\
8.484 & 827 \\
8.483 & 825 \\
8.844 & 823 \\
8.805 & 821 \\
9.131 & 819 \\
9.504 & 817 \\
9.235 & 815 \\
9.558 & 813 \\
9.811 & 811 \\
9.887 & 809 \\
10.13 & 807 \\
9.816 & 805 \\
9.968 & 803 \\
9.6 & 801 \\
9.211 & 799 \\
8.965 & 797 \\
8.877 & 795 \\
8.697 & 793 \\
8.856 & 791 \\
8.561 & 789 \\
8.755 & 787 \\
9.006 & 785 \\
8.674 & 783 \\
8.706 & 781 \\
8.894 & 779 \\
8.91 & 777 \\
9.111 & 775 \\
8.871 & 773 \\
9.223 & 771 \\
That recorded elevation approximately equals 8.061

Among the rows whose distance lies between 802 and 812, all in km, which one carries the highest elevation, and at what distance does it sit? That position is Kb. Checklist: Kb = 807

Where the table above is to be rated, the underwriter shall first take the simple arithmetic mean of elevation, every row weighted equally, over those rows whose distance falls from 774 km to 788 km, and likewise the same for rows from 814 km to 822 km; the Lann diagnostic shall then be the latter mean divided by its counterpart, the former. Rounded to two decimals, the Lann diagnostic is 1.03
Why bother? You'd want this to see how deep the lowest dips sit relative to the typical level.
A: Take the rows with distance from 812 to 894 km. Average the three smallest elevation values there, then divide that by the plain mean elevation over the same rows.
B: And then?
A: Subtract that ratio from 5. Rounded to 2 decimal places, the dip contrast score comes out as 4.10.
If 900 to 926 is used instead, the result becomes 4.06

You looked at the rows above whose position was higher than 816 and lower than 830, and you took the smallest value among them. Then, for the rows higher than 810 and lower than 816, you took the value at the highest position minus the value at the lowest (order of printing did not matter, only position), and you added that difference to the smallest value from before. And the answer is 7.67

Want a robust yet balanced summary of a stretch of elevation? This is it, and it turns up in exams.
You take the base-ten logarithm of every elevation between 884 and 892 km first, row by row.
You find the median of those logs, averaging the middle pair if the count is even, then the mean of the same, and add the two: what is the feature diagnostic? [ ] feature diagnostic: 1.74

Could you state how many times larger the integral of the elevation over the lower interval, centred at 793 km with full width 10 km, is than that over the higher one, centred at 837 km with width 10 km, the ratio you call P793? 1.09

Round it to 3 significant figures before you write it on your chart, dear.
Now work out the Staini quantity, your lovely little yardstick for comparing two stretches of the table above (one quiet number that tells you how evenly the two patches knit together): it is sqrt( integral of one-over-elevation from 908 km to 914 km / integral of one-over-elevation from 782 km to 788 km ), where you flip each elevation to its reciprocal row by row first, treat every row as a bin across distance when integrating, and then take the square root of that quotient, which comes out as 1.12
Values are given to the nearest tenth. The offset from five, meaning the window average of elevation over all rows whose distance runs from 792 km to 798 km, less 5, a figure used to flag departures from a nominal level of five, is 3.8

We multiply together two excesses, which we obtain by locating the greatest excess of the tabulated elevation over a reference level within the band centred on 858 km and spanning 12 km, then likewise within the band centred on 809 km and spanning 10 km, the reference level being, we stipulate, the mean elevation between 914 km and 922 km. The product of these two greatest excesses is 2.8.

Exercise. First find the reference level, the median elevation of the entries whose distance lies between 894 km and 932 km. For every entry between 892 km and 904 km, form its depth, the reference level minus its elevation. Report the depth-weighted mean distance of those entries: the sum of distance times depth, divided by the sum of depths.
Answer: 900.7 km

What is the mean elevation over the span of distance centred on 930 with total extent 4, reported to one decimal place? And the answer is 7.2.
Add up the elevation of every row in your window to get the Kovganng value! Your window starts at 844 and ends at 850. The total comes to 24.1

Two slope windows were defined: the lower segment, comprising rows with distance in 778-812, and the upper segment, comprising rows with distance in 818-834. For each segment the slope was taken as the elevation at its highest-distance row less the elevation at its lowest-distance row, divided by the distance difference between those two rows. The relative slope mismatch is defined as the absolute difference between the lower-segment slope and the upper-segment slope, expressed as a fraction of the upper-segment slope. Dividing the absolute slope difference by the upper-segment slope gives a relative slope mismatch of -1.4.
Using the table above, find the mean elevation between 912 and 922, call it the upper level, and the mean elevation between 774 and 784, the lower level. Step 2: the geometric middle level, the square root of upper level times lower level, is 8.00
